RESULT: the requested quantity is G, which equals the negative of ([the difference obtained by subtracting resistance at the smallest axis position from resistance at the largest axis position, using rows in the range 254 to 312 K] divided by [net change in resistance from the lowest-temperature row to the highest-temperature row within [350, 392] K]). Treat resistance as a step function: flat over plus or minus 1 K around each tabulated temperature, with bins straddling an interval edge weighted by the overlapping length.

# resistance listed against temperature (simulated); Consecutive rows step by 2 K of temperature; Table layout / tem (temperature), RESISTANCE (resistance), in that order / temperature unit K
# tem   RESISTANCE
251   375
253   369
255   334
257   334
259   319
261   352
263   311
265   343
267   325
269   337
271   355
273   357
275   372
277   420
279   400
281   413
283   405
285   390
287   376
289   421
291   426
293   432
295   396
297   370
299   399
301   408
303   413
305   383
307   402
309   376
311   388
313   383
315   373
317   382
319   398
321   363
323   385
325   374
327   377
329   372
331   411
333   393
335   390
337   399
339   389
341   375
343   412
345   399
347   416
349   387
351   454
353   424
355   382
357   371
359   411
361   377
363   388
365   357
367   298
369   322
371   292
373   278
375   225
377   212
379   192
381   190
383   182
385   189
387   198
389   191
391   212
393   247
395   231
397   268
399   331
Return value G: 0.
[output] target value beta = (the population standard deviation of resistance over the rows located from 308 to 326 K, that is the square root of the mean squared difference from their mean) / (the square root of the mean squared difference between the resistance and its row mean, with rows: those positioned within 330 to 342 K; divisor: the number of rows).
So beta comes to 0.9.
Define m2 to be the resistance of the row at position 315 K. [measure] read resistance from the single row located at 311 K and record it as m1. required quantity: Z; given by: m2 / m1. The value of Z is 0.96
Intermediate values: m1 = 388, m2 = 373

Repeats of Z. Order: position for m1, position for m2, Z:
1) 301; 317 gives 0.94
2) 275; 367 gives 0.80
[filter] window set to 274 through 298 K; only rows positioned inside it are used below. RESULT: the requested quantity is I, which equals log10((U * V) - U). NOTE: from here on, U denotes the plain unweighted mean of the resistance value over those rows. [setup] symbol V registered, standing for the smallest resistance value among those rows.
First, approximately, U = 402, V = 370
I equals 5.17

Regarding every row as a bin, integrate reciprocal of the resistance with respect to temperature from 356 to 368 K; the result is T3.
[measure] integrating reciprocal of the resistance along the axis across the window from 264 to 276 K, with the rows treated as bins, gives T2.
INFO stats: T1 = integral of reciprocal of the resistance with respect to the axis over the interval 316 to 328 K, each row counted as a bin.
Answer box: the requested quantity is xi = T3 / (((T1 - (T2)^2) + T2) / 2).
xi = 1.02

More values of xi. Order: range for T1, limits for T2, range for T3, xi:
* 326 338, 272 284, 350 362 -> 0.99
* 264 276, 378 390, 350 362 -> 0.64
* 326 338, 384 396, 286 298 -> 0.70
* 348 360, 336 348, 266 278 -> 1.13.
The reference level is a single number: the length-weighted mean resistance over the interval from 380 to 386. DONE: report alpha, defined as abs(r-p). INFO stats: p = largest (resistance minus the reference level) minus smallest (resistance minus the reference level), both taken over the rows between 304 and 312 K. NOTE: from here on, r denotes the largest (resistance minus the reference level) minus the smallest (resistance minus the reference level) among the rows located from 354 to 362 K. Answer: 14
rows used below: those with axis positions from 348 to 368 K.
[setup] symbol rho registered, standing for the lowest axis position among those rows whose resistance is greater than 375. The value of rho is 349 K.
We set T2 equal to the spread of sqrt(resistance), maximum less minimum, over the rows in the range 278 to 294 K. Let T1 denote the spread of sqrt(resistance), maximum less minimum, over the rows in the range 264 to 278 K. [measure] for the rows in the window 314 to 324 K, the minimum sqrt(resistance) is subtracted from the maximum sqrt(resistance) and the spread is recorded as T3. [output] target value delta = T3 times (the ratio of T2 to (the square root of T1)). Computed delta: 0.8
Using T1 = 2.5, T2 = 1.4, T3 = 0.90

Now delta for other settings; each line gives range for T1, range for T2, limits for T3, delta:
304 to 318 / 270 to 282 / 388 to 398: 4.9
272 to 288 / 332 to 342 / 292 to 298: 0.7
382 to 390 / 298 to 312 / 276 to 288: 1.3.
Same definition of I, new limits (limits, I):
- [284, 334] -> 5.15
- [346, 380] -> 4.81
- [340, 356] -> 5.18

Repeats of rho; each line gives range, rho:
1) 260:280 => 277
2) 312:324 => 313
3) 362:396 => 363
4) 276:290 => 277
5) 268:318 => 277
